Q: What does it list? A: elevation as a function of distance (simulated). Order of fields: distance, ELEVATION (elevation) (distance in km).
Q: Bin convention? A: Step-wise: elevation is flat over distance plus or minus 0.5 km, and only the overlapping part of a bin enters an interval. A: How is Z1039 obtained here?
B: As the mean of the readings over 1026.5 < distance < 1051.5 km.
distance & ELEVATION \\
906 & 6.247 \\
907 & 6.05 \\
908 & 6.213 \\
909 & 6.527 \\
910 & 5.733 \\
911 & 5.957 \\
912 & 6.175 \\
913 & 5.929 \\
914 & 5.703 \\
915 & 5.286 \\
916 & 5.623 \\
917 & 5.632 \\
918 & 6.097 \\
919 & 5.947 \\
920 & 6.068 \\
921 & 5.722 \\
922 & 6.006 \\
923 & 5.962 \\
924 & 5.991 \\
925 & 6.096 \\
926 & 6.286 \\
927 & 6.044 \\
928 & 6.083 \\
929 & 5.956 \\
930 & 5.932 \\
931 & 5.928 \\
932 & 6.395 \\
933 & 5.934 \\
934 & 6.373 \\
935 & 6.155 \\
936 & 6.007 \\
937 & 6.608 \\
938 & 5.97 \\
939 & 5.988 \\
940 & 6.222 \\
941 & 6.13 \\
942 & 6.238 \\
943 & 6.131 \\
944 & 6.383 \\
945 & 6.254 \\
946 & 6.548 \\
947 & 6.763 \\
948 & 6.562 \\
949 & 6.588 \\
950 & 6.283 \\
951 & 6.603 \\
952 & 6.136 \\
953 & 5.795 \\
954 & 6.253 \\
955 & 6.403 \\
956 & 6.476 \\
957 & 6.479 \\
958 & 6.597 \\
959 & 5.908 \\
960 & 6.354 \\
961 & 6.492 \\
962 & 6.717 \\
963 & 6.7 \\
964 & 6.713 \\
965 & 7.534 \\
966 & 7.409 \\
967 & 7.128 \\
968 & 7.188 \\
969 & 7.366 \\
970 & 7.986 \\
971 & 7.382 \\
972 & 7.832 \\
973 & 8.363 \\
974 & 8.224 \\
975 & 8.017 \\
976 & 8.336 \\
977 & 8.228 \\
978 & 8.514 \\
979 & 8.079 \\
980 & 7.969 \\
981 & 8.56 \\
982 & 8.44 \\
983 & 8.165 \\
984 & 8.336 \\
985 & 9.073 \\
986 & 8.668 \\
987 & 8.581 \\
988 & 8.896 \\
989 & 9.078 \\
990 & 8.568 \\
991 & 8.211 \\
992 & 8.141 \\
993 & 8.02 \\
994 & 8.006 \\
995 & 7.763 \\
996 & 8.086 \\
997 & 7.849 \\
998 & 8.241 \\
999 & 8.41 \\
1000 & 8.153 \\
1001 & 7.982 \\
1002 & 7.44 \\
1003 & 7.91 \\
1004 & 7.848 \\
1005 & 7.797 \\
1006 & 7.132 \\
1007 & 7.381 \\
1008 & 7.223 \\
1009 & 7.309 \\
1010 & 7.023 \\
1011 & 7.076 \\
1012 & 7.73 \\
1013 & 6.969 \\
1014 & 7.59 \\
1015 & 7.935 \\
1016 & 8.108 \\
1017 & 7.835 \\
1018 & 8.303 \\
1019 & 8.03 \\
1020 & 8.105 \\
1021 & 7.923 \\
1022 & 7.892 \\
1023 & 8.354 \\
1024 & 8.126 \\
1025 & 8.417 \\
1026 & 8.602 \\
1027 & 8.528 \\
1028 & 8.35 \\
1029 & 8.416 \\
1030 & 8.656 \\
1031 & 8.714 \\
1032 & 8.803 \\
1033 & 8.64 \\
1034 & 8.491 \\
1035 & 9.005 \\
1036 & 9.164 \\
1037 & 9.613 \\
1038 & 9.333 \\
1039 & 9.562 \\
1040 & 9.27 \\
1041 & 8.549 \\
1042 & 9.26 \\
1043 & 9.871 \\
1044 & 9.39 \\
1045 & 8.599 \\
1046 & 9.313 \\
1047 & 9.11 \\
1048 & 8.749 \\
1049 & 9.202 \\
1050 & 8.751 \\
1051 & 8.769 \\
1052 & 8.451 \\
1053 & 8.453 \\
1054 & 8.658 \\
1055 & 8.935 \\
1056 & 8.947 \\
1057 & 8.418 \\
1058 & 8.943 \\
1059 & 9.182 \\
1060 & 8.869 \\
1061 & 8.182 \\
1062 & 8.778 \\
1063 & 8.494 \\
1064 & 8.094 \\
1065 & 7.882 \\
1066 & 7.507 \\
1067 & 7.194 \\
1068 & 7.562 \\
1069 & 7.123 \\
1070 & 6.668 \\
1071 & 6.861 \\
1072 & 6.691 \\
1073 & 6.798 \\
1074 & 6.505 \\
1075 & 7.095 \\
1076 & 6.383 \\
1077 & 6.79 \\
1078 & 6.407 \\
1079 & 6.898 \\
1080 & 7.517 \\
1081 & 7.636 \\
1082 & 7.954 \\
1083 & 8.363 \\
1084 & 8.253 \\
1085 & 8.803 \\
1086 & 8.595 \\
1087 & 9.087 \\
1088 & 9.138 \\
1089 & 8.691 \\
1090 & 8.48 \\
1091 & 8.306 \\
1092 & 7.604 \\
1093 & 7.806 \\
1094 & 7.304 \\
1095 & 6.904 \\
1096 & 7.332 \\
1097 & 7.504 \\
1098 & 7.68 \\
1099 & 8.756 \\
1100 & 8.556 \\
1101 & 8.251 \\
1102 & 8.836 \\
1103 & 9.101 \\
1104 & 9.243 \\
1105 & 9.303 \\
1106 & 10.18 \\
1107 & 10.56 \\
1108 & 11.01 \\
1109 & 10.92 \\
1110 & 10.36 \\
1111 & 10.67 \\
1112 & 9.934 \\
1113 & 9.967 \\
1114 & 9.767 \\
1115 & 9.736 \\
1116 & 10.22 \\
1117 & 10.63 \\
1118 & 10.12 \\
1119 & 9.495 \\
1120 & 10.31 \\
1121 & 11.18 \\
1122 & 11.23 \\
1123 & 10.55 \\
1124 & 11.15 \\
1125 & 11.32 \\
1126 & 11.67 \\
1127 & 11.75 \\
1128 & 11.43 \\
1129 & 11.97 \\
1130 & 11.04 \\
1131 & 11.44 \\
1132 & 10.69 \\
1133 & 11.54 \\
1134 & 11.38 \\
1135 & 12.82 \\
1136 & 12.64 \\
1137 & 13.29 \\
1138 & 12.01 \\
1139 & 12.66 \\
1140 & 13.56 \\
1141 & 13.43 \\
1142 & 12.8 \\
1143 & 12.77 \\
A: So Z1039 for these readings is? 9.0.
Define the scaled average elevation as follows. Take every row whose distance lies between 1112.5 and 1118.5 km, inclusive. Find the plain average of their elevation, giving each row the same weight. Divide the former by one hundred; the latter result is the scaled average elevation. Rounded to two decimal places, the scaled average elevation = 0.10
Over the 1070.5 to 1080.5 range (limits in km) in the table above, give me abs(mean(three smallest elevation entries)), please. 6.4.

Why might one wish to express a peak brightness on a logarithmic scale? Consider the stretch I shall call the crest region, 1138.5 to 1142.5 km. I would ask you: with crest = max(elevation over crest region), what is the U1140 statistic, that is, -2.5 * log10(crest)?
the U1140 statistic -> -2.83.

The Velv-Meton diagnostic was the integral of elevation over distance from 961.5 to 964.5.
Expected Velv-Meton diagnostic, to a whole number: 20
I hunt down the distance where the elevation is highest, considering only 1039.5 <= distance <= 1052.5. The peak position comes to 1043 km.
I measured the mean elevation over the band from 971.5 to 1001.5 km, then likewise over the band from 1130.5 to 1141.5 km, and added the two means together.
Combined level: 21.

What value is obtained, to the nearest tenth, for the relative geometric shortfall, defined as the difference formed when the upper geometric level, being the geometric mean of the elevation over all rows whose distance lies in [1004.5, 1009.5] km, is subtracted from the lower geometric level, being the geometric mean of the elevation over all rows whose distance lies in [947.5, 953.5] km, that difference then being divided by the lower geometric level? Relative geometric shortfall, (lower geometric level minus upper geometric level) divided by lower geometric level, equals -0.2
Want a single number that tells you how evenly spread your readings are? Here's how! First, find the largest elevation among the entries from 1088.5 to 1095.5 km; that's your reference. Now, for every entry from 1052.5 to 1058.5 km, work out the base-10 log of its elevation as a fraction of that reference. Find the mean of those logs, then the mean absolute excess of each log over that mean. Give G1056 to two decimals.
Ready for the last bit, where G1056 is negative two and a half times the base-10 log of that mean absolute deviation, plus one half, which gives 5.42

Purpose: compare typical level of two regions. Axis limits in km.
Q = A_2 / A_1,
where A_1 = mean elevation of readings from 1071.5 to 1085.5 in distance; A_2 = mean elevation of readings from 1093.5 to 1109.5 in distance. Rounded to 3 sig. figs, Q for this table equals 1.21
